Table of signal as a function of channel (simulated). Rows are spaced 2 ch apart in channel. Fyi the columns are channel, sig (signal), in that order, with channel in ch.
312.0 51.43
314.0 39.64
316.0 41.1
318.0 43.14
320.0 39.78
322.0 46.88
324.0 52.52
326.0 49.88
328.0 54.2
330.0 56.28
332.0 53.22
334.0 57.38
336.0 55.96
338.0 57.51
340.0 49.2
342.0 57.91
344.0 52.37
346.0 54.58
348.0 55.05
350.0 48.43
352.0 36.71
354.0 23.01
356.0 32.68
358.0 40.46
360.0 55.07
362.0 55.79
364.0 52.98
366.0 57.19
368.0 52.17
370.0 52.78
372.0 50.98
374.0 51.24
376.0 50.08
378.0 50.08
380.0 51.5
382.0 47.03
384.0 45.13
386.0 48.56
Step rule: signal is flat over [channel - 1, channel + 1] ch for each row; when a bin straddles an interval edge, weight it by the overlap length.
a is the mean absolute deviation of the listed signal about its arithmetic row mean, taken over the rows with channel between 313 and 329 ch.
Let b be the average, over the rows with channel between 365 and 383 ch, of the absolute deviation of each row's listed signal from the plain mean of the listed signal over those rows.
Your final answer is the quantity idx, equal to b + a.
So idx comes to 7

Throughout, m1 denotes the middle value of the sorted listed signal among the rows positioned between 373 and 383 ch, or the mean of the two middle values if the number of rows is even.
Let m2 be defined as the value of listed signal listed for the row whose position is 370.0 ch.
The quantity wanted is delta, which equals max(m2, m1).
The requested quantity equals 53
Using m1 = 50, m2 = 52.78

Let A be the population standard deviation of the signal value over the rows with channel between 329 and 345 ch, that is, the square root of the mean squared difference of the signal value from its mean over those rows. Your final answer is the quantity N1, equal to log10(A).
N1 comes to 0.46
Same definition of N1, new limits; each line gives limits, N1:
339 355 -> 1.04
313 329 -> 0.74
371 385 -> 0.35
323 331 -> 0.37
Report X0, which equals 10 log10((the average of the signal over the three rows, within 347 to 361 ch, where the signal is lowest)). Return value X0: 14.9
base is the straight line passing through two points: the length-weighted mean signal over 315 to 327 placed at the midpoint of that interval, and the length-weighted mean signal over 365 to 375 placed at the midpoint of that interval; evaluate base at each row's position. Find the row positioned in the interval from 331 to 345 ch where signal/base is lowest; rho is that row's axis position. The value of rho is 340.0 ch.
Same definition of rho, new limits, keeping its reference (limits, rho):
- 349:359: 354.0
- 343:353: 352.0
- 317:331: 320.0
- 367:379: 378.0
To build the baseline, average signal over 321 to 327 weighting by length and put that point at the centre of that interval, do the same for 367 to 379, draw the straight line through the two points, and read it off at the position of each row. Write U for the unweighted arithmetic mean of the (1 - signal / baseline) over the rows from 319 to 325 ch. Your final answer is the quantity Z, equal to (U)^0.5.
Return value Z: 0.26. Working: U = 0.067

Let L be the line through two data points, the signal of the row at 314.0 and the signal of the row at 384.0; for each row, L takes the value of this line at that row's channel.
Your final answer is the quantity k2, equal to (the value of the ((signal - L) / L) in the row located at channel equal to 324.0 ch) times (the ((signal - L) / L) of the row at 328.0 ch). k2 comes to 0.10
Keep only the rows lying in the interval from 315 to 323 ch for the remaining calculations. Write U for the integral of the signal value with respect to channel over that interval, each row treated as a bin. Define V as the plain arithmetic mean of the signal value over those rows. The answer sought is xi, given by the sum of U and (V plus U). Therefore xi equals 726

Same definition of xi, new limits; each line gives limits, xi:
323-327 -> 461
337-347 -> 1141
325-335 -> 1138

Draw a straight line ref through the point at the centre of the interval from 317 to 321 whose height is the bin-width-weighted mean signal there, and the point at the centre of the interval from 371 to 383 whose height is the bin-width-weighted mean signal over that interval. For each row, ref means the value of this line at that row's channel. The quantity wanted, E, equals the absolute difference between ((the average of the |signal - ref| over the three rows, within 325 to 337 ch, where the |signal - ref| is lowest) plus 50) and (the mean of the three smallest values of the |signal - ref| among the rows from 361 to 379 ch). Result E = 59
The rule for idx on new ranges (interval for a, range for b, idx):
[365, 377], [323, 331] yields 4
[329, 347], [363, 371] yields 4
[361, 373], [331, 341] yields 5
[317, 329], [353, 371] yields 14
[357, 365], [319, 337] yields 9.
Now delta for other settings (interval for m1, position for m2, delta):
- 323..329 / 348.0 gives 55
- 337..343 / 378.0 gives 58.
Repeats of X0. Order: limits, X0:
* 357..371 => 16.9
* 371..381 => 17.0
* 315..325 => 16.2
